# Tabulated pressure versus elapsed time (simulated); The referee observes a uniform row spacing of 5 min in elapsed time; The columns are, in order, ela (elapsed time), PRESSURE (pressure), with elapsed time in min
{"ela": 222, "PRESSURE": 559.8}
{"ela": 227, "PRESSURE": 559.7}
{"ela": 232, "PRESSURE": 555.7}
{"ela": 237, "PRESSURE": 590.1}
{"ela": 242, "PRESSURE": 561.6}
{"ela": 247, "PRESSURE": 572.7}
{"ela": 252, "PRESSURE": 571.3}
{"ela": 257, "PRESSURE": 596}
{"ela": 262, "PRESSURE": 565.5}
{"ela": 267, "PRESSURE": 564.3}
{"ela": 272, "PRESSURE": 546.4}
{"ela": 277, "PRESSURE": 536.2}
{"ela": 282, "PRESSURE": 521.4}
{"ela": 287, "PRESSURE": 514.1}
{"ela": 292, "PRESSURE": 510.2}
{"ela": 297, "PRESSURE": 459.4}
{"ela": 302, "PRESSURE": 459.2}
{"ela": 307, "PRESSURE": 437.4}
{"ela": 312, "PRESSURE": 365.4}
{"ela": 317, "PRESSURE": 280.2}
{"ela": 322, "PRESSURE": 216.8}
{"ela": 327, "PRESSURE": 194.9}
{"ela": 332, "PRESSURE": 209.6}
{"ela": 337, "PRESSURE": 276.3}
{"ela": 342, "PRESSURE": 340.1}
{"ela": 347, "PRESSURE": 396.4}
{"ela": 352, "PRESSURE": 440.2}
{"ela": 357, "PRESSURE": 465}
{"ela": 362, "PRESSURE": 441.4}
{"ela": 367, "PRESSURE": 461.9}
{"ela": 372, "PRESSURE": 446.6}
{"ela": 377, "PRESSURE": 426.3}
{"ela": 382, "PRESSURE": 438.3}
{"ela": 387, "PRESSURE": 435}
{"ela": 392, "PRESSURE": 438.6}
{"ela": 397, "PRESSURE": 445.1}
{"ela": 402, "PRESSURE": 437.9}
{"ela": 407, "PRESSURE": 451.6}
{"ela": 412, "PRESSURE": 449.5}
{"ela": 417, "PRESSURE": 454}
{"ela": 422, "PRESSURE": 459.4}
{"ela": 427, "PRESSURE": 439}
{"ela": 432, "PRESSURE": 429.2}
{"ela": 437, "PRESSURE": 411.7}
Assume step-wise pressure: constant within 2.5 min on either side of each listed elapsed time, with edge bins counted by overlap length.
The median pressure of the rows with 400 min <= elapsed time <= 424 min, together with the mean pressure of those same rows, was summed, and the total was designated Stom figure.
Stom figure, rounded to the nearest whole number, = 902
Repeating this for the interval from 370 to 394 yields 875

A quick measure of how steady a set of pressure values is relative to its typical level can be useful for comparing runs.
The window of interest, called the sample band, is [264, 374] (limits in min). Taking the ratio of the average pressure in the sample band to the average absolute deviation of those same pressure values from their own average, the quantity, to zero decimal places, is 4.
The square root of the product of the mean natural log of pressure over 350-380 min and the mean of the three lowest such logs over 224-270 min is 6.21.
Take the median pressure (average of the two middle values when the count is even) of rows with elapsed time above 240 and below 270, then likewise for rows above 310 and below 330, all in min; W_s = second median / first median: 0.44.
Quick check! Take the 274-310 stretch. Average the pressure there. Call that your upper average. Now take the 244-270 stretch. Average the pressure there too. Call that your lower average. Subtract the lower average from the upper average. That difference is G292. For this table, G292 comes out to -83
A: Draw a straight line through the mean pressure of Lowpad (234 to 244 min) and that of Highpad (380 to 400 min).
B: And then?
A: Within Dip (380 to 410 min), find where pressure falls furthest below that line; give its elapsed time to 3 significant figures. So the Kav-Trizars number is 382 min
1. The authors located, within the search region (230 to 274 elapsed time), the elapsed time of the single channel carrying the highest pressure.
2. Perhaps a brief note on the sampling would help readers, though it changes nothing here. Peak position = 257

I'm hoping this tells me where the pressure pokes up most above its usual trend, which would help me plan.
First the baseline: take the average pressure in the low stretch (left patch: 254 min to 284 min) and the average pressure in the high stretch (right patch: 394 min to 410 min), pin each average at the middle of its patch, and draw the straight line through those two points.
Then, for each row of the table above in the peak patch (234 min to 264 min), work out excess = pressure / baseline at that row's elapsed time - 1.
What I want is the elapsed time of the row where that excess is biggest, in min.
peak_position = 257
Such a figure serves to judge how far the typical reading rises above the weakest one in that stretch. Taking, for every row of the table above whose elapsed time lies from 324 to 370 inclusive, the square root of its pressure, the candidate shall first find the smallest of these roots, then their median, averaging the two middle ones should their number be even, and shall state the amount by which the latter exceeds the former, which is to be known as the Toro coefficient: 5.9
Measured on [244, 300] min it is 1.9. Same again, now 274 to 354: 6.5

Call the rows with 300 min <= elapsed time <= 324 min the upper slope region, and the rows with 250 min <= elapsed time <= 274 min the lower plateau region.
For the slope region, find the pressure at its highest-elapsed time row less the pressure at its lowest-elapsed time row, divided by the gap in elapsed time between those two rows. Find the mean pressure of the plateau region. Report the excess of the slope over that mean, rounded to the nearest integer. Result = -581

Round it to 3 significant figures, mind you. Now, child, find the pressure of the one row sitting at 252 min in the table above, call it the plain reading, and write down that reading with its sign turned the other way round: -571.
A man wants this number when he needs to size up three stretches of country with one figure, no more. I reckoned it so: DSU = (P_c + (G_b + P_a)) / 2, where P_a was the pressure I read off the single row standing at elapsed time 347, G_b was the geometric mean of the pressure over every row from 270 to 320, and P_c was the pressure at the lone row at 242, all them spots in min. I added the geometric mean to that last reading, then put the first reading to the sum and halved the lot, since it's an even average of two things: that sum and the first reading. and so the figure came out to 706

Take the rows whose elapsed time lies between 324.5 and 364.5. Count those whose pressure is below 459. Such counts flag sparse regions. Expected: 7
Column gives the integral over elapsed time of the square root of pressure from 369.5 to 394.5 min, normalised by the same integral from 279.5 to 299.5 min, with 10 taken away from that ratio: -8.8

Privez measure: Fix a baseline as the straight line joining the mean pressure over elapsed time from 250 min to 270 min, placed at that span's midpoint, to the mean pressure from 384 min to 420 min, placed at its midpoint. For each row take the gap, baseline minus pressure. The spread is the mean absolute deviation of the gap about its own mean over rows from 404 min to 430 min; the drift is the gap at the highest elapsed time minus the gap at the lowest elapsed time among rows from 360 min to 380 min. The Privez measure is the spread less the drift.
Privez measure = 5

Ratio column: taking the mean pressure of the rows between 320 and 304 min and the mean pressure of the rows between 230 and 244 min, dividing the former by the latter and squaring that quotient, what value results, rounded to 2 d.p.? 0.40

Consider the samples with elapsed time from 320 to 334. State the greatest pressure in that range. 216.8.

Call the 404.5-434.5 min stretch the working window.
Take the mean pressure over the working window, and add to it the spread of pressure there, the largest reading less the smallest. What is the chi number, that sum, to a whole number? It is 477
